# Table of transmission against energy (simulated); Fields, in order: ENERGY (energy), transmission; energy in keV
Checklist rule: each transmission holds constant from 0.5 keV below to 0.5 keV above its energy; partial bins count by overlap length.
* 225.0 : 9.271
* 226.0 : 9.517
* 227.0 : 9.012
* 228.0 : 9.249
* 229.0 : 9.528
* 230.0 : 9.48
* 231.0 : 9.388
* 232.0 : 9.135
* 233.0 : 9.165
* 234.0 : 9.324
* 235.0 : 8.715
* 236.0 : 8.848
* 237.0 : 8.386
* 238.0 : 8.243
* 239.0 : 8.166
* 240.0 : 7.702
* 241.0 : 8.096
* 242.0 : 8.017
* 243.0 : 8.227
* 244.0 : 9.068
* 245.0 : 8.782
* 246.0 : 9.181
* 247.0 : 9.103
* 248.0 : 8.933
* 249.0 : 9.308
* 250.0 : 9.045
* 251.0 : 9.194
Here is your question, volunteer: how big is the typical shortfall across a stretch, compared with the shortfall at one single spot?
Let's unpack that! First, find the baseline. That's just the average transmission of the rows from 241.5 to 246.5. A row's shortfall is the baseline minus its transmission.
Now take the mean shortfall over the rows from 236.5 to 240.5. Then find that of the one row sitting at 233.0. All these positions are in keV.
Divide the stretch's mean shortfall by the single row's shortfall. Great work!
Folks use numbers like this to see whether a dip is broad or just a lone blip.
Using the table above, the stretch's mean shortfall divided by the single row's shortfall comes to -1.0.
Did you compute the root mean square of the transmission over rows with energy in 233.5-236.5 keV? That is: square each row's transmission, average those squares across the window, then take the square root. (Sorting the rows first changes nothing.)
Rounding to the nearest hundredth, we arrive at 8.97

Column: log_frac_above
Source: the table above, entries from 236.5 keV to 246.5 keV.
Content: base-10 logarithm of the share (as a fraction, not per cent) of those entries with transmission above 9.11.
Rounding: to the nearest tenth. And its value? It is -1.0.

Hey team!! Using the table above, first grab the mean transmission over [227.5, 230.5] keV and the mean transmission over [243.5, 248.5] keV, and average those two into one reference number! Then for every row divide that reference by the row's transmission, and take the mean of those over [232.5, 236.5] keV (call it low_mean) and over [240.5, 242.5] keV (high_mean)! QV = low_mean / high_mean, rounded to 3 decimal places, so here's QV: 0.895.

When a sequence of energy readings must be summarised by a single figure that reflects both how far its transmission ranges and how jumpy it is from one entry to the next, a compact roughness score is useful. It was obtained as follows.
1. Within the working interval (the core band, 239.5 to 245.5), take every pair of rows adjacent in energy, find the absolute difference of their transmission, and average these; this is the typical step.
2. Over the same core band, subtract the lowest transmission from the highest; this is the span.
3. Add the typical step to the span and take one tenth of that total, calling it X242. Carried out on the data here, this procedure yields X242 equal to 0.173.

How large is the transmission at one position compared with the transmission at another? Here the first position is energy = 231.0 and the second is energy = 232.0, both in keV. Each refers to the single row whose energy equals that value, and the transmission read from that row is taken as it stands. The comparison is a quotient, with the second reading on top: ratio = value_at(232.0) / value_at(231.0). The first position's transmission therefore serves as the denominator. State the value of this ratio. 0.97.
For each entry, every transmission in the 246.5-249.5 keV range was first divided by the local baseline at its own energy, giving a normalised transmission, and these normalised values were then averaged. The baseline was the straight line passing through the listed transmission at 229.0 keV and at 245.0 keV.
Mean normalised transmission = 1.05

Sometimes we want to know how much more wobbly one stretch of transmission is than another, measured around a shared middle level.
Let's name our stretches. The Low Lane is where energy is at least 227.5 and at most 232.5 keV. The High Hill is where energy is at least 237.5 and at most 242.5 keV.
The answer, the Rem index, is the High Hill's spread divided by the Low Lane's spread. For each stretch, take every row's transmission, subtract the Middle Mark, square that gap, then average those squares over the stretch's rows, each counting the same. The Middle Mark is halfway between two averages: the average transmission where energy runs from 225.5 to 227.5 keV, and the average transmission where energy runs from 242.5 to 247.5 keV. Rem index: 10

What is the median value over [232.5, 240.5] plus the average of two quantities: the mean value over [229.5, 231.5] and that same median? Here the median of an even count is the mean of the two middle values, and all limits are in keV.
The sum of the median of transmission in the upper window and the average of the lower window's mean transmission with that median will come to 17.5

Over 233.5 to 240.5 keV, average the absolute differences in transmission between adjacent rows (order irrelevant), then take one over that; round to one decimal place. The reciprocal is 3.2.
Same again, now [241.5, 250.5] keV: 3.1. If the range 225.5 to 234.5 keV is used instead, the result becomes 5.0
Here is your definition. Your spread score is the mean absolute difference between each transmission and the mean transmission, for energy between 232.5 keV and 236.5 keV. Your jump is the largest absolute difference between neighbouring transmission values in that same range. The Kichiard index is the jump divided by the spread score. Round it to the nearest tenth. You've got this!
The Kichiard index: 2.6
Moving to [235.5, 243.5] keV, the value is 2.2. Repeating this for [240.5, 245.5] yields 2.2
